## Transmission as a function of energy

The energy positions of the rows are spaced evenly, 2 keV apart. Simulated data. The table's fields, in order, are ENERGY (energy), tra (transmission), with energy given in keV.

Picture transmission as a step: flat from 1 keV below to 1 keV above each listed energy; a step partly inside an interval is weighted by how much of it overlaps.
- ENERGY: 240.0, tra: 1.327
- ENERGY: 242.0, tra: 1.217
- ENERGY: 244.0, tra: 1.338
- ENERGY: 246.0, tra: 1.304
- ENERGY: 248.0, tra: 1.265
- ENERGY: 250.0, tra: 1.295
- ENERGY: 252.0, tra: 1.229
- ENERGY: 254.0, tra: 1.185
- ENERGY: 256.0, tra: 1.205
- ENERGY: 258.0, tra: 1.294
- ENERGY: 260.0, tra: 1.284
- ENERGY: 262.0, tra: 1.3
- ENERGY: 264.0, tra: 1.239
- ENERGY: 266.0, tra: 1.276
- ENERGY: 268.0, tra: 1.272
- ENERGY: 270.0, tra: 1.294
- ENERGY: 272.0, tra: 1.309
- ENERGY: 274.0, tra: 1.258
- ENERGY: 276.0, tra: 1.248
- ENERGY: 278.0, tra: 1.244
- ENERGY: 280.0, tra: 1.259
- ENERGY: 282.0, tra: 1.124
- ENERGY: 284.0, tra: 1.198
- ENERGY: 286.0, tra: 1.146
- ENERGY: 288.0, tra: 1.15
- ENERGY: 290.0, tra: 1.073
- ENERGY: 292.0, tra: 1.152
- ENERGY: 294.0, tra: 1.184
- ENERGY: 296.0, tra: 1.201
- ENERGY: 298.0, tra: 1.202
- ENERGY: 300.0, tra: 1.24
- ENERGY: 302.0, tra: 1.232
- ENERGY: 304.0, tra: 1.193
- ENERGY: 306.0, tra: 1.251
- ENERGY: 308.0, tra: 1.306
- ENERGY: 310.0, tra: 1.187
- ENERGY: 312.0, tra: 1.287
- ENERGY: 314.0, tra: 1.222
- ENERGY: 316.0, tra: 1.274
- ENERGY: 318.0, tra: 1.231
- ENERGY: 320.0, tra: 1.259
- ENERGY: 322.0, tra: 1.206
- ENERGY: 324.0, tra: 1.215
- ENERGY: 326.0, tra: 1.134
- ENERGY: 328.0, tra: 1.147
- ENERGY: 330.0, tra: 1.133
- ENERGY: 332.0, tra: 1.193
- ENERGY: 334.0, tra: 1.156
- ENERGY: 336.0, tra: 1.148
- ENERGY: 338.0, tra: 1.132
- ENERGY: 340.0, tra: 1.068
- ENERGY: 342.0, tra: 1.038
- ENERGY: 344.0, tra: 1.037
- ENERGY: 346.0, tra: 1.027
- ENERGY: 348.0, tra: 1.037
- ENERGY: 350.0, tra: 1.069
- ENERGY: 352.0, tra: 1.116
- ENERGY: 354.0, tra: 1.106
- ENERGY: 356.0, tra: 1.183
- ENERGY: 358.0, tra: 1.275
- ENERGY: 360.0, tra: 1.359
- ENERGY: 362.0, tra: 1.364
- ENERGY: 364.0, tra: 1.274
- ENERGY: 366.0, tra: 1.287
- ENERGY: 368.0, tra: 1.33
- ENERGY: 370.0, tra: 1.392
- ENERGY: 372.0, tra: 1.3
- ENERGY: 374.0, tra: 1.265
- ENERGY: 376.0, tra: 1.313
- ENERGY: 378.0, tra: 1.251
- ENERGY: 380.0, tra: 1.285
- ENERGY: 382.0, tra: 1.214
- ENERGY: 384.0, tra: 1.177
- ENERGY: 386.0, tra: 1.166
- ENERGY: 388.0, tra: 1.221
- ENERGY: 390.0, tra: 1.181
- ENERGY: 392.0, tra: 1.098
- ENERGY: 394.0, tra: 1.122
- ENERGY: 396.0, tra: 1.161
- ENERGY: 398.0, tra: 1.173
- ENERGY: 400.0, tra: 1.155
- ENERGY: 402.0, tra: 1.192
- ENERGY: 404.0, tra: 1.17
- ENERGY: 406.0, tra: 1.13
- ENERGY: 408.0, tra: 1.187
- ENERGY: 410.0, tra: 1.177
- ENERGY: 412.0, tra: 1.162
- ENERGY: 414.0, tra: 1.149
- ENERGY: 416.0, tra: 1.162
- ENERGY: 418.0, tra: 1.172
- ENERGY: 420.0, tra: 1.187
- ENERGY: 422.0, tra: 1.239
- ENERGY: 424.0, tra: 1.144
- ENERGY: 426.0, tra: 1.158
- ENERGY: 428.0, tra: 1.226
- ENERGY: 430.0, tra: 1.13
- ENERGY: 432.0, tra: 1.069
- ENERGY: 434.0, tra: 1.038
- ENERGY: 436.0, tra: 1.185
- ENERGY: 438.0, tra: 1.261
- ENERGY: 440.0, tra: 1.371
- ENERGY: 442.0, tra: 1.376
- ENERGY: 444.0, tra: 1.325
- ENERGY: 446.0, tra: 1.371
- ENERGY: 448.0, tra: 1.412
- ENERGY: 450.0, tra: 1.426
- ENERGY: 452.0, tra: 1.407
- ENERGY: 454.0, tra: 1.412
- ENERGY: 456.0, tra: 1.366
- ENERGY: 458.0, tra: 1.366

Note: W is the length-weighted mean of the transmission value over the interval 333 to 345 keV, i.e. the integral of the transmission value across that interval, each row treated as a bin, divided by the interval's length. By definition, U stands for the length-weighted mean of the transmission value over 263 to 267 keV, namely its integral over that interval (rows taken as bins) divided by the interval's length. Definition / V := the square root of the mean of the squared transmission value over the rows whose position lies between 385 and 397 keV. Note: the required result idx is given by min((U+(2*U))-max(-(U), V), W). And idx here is 1.10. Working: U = 1.26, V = 1.16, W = 1.10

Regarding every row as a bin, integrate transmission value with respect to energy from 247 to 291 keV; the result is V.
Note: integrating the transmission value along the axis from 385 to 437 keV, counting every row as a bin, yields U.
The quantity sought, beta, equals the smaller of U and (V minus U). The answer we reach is -6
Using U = 60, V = 54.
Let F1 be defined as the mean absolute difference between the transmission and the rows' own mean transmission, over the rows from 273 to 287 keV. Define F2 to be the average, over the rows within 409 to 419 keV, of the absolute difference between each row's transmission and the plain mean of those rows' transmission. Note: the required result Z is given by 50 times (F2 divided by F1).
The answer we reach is 9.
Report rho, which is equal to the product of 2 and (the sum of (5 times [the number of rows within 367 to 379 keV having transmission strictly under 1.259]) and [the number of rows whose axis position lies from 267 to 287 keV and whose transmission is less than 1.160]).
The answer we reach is 14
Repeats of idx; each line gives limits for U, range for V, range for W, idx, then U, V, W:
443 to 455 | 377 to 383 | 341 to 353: 1.05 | 1.39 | 1.25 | 1.05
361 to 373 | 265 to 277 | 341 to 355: 1.06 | 1.32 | 1.28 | 1.06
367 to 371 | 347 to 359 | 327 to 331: 1.14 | 1.36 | 1.13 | 1.14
